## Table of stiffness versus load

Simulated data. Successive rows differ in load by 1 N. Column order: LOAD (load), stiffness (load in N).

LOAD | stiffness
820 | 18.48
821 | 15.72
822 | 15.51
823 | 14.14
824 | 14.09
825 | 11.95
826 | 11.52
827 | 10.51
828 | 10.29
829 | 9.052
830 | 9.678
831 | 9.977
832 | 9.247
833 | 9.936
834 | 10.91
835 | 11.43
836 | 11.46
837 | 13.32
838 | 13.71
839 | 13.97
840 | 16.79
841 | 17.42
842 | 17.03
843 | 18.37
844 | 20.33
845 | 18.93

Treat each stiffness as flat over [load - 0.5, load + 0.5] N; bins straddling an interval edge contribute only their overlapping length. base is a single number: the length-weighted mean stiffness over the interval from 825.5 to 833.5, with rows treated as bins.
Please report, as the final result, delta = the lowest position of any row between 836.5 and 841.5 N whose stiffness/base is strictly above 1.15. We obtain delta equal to 837 N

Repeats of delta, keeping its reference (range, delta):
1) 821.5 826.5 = 822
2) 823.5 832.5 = 824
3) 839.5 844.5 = 840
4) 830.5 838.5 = 837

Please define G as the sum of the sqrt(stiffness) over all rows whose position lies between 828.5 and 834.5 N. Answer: 18.8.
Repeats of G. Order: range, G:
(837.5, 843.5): 24.1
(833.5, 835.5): 6.7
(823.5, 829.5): 20.1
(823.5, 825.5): 7.2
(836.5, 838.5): 7.4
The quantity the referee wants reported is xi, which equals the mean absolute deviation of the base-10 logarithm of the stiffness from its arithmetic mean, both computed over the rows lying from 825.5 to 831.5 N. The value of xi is 0.026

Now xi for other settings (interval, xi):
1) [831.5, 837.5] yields 0.040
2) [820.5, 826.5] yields 0.045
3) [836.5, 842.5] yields 0.048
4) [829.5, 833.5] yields 0.011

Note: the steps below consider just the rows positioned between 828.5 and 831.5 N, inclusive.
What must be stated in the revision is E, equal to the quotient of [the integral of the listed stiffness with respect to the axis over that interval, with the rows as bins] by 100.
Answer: 0.29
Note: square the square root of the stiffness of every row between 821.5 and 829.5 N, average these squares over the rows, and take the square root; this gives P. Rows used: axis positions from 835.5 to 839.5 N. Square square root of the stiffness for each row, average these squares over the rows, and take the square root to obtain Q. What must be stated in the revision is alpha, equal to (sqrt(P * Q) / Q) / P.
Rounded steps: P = 3.5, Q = 3.6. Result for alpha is 0.282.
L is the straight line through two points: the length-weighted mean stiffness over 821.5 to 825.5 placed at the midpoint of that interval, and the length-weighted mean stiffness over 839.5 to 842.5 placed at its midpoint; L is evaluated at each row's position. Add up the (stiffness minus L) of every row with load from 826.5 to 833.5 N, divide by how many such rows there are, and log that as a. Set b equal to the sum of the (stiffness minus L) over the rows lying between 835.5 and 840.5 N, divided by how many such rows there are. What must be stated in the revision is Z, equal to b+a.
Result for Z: -7.97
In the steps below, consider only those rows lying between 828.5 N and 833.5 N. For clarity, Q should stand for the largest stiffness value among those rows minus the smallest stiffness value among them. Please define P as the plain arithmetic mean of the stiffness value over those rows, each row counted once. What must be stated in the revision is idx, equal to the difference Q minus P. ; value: -8.7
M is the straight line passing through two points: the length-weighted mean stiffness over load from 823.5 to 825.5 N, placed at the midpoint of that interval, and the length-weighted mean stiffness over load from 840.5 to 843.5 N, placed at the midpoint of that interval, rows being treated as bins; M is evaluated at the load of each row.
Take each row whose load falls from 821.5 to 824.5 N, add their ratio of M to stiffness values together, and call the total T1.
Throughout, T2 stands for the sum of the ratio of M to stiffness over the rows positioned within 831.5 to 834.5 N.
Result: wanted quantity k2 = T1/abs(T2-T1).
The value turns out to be 1.3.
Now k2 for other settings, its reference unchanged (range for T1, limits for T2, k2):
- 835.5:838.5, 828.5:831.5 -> 5.4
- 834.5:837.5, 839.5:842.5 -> 4.2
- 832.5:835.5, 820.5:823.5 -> 2.3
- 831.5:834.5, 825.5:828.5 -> 6.0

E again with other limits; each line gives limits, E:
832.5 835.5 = 0.32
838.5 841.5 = 0.48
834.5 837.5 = 0.36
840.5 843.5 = 0.53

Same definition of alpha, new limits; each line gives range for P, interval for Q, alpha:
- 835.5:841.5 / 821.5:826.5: 0.268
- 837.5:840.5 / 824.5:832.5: 0.285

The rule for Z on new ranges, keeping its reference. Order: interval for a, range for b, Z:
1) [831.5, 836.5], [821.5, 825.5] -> -5.22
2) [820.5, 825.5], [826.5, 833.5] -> -4.83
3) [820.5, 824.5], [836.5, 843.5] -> 0.02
